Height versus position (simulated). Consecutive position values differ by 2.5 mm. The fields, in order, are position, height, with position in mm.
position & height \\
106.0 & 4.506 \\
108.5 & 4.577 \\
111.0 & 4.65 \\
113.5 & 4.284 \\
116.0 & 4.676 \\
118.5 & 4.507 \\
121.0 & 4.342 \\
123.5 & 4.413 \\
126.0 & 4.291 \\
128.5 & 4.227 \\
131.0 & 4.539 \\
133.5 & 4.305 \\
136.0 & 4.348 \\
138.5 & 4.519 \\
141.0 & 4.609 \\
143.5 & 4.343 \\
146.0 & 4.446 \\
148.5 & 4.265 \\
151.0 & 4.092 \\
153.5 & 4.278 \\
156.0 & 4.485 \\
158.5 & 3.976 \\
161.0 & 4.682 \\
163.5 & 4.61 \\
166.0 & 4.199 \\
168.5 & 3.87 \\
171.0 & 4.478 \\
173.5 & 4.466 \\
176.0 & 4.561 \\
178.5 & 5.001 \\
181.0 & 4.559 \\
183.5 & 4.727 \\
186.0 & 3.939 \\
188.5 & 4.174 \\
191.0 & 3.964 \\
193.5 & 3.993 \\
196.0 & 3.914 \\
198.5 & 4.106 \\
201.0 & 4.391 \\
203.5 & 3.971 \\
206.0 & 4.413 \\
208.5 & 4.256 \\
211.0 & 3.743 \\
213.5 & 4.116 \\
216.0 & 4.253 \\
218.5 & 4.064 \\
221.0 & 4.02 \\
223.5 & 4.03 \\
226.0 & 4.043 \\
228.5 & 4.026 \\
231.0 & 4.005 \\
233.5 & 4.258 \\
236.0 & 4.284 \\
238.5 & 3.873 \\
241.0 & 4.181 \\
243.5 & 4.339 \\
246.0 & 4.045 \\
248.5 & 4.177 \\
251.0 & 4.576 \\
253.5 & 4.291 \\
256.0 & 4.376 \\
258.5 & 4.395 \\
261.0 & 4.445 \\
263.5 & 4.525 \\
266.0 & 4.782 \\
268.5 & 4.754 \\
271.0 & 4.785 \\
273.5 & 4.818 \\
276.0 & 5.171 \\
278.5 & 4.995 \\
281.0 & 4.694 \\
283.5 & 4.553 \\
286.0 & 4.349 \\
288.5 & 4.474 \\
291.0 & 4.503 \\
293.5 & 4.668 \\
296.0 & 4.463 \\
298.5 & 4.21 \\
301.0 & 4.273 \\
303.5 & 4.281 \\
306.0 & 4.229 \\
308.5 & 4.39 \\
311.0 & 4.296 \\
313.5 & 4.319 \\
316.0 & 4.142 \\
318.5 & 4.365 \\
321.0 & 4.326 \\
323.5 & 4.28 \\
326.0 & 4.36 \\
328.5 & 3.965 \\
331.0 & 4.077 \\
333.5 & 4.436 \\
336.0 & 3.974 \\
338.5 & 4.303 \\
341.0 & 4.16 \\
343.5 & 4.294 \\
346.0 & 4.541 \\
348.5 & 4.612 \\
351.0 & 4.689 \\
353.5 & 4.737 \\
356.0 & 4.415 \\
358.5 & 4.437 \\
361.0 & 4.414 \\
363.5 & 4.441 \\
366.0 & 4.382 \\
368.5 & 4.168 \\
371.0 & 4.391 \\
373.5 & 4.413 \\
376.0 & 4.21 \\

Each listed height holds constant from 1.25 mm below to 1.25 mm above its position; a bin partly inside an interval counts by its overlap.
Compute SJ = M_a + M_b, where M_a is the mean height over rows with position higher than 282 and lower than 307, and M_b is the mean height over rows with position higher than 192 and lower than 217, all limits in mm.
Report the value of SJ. 8.52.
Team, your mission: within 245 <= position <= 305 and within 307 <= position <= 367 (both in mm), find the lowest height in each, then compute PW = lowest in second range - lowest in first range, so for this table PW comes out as -0.08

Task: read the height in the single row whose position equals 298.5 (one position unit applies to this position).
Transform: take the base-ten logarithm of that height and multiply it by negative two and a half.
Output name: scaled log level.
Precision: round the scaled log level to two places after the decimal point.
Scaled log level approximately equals -1.56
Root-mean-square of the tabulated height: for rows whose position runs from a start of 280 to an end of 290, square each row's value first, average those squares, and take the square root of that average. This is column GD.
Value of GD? 4.5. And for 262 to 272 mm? 4.7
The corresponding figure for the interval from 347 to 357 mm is 4.6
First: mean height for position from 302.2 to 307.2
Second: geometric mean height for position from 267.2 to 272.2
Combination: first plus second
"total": 9.0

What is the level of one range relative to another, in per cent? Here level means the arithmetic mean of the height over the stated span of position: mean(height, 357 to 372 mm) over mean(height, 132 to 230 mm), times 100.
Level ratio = 103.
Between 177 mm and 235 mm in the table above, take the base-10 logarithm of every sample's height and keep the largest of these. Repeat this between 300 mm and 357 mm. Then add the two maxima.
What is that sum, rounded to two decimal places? 1.37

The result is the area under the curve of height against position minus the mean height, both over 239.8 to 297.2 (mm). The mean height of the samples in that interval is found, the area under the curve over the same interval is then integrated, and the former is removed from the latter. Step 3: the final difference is 256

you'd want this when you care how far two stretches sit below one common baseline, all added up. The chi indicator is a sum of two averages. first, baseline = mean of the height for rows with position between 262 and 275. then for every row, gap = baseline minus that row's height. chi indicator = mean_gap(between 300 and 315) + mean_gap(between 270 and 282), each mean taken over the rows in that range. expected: 0.28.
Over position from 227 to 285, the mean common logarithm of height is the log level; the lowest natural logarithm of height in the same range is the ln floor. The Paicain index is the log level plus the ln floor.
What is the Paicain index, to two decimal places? 2.00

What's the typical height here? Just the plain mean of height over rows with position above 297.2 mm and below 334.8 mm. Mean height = 4.26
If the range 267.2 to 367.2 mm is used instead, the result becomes 4.44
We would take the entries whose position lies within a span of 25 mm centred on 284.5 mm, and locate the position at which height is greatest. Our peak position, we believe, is 276.0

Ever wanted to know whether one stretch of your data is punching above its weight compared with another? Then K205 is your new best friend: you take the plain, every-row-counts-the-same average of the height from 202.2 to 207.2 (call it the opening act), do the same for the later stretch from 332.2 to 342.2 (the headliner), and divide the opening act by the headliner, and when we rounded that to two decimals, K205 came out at 0.99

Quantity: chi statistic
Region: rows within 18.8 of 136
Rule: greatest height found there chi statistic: 4.609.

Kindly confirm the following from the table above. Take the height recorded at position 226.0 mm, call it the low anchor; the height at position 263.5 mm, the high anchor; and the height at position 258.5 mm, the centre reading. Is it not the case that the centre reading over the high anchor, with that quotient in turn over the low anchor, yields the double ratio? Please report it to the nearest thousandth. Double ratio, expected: 0.240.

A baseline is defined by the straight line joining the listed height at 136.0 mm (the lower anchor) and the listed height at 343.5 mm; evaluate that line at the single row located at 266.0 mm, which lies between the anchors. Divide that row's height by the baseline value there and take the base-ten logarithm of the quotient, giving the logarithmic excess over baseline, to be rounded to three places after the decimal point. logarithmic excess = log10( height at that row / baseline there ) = 0.045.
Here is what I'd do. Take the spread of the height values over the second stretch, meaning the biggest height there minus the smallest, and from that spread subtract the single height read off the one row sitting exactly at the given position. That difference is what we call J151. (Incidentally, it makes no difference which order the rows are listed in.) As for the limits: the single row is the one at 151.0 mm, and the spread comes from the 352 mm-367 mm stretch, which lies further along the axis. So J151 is -3.74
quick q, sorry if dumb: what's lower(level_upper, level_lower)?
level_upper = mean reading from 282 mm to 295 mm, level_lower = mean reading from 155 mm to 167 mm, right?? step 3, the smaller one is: 4.39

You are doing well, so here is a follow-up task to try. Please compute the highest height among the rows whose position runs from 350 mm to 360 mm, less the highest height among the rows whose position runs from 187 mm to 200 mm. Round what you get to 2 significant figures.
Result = 0.56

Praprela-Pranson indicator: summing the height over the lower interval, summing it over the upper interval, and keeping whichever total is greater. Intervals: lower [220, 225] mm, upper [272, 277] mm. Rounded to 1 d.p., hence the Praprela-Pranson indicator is 10.0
